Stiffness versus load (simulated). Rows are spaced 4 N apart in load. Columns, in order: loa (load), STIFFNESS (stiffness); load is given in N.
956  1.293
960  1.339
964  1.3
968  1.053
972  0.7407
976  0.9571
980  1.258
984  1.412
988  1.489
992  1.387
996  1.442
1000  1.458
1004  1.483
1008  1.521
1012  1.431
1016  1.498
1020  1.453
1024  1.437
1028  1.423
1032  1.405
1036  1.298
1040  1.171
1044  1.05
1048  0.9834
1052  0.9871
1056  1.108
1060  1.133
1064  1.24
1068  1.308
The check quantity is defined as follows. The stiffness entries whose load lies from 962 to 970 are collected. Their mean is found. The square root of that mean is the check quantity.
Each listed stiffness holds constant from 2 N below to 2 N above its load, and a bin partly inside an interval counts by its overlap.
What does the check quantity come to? 1.08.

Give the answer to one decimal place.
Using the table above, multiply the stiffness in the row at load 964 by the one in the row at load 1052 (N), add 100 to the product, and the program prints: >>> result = 101.3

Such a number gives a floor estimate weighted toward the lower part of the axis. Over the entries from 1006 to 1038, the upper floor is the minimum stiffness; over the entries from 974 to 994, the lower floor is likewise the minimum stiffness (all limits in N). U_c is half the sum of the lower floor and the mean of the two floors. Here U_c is 1.04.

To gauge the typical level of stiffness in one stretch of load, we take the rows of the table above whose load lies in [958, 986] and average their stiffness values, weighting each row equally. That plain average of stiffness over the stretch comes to 1.15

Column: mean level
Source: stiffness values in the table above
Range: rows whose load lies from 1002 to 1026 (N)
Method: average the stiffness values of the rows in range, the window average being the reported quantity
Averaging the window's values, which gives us 1.47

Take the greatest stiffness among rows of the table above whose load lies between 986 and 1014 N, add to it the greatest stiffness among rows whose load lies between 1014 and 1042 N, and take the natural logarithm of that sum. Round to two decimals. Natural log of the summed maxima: 1.10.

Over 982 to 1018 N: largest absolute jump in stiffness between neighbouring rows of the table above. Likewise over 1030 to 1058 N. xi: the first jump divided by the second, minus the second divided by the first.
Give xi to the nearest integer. 0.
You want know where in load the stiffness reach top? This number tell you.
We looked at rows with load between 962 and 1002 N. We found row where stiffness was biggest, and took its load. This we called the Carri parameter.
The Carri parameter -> 988 N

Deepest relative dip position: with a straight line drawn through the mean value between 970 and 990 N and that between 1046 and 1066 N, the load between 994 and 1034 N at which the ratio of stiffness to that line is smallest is 996 N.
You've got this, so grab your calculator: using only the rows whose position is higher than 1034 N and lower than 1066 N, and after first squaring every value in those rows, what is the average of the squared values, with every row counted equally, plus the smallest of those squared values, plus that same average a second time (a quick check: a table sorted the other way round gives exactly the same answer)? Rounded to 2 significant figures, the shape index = 3.5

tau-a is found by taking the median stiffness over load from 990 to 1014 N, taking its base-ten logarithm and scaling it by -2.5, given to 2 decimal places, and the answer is -0.40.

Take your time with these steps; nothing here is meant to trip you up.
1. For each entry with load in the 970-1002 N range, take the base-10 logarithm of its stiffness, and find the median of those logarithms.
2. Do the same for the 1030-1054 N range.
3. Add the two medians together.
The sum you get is 0.191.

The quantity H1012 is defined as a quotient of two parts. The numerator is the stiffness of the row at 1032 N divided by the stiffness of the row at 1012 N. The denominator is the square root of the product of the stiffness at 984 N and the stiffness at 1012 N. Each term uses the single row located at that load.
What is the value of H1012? 0.69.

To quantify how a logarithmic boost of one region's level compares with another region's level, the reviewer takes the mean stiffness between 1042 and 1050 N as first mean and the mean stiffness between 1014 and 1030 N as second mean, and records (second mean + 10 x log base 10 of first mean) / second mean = 1.05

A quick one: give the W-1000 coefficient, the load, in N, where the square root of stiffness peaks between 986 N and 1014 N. 1008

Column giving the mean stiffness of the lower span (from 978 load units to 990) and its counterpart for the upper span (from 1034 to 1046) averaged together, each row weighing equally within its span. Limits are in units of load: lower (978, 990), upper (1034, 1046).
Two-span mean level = 1.28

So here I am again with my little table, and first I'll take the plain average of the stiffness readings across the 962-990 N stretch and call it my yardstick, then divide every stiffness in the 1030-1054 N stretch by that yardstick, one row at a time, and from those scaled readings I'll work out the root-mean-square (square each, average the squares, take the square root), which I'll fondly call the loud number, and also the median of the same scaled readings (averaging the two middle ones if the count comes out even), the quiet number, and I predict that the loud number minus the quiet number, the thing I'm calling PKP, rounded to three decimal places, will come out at 0.042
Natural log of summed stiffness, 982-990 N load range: 1.07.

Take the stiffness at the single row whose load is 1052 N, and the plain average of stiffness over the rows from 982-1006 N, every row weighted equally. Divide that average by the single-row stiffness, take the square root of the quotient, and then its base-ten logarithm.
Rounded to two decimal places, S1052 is 0.08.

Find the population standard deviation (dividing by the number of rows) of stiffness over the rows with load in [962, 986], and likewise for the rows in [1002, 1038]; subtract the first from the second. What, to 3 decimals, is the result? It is -0.167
